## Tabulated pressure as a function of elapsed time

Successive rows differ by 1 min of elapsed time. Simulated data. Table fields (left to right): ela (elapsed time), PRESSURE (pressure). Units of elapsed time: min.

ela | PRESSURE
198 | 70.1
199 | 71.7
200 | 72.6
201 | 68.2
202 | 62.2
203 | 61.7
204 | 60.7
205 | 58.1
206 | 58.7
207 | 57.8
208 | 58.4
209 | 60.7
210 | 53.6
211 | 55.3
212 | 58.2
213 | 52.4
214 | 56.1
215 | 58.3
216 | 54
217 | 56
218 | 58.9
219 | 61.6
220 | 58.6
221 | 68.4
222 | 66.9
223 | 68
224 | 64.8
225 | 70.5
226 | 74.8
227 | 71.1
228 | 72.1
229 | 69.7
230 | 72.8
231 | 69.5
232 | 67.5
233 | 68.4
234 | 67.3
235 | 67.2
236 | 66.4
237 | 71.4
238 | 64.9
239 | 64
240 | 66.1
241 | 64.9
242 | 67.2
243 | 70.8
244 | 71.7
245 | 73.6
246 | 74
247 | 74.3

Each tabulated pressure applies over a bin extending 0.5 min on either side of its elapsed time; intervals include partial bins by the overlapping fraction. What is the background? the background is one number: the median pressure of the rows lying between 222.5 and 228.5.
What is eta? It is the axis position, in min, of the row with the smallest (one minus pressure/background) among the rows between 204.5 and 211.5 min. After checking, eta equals 209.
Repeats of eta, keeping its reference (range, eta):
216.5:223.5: 221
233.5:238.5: 237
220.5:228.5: 226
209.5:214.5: 212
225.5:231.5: 226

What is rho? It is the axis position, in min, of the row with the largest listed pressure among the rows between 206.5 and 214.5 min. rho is 209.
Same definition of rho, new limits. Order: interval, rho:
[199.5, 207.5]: 200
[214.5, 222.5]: 221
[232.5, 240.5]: 237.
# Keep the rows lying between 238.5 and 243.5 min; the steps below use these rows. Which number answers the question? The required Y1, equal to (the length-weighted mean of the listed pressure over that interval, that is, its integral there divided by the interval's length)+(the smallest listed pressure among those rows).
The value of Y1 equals 131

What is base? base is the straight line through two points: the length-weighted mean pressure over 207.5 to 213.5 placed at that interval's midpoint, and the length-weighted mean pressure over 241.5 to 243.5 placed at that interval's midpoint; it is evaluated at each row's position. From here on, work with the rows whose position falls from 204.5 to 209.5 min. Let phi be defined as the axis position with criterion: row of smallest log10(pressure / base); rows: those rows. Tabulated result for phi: 207 min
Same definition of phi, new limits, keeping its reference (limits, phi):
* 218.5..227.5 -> 220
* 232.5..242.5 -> 239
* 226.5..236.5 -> 236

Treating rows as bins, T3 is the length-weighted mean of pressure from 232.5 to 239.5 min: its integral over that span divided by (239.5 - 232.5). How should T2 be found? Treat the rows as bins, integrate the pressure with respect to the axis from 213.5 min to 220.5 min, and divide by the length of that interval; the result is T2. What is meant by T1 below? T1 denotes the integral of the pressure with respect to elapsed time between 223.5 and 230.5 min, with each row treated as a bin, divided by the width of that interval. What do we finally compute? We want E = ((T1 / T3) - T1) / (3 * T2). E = -0.40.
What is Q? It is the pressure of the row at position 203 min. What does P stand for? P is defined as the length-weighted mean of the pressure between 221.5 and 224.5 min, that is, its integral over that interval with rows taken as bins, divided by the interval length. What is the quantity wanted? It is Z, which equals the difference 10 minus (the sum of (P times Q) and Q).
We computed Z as -4159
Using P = 67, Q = 61.7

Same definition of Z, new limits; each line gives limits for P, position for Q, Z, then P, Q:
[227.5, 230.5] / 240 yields -4784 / 72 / 66.1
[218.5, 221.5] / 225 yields -4493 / 63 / 70.5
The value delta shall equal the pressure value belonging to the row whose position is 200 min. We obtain 72.6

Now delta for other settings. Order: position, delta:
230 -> 72.8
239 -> 64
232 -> 67.5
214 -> 56.1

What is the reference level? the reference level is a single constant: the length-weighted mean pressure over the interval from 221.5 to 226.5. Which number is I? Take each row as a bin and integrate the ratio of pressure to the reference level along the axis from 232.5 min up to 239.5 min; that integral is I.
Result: 6.81 min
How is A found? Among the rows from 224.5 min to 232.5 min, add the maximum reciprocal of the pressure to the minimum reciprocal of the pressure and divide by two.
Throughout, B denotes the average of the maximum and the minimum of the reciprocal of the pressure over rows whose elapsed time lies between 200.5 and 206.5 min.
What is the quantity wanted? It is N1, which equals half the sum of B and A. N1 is 0.0150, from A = 0.0141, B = 0.0159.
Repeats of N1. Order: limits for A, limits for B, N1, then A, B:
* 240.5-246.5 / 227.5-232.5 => 0.0144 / 0.0145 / 0.0143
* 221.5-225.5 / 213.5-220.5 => 0.0161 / 0.0148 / 0.0174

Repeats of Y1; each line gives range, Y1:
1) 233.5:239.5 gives 131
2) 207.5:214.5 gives 109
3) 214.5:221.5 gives 113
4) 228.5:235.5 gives 136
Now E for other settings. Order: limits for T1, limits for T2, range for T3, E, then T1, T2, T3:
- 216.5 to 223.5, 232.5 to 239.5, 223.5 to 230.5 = -0.31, 63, 67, 70.8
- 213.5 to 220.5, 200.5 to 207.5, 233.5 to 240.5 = -0.31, 58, 61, 66.8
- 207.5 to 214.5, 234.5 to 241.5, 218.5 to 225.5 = -0.28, 56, 66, 65.5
